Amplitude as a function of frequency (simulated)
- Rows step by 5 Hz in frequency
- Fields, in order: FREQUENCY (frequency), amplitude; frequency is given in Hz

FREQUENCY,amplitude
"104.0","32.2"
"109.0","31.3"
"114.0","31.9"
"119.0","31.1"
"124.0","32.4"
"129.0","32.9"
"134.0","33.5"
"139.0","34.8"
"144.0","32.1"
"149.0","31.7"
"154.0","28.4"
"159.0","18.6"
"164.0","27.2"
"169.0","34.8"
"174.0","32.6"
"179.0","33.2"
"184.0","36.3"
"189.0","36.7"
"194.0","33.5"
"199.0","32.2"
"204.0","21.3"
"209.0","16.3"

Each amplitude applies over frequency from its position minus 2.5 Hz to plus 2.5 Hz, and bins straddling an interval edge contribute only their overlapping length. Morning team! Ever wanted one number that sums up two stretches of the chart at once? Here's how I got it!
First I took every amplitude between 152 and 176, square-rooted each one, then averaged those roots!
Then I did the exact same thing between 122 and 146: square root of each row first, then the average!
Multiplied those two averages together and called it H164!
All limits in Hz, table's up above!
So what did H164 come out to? 30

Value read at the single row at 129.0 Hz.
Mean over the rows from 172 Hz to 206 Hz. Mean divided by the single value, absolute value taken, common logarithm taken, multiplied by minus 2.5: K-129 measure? 0.02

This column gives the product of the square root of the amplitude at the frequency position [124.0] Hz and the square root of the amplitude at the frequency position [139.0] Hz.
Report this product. 33.6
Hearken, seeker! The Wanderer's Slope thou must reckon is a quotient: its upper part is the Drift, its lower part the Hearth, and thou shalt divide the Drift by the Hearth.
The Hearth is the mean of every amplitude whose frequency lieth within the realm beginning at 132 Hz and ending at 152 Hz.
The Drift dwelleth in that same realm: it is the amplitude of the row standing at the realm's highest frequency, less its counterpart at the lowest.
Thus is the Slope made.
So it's -0.055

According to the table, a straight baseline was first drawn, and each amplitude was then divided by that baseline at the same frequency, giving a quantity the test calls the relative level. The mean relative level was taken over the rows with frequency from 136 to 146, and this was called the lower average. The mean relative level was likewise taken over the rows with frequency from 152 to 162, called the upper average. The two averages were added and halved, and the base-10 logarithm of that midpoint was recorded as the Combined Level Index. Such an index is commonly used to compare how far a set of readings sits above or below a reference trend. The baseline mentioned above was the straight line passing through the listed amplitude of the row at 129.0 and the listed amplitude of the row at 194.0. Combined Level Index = -0.065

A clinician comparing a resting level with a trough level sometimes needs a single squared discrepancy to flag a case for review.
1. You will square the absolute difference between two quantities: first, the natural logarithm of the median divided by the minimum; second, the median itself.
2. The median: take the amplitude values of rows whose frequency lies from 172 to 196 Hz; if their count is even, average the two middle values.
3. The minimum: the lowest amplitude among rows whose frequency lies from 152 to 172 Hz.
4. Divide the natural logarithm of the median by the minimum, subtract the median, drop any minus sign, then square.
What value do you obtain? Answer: 1110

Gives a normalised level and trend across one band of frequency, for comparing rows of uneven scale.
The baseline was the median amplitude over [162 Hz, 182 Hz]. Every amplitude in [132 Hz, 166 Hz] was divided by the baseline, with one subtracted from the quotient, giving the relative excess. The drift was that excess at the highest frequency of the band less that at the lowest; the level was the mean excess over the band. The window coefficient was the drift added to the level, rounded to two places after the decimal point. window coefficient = -0.30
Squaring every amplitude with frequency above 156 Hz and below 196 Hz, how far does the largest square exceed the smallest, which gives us 1001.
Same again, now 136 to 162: 865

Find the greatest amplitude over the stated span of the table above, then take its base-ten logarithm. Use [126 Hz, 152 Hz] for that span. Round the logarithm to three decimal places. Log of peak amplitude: 1.542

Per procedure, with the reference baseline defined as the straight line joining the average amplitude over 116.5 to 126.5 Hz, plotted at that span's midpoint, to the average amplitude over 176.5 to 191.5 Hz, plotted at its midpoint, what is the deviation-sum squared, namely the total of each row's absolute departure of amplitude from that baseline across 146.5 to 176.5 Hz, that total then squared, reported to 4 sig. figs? 1009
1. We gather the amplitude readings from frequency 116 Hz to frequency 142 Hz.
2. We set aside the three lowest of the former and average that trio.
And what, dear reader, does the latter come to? 32.1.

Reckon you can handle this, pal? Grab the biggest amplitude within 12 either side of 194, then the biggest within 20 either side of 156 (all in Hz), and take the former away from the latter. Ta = -1.9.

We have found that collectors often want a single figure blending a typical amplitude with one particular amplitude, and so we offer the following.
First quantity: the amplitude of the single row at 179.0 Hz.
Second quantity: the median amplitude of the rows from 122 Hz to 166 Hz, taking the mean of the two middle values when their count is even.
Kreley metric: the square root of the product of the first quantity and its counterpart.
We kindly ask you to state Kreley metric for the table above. 32.6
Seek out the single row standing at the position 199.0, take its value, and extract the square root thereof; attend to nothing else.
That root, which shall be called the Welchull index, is 5.67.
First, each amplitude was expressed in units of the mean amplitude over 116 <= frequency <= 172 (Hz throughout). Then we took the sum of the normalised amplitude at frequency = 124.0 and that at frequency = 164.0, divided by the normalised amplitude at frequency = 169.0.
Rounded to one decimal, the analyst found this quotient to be 1.7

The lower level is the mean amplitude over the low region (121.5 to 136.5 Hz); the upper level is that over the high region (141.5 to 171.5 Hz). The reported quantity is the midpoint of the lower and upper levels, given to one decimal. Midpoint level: 30.9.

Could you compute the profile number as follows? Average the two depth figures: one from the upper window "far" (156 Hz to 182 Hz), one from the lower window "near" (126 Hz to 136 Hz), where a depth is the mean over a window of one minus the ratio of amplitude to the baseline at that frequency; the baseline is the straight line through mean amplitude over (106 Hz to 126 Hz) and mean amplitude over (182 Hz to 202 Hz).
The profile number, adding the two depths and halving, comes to 0.05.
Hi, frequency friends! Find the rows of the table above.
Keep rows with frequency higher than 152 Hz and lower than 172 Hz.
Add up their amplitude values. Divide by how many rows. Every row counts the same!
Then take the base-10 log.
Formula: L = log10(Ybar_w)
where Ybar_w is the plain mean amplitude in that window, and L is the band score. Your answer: 1.44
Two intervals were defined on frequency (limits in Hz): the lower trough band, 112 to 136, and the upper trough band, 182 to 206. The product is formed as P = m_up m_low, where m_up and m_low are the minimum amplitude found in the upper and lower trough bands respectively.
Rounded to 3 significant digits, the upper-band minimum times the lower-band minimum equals 662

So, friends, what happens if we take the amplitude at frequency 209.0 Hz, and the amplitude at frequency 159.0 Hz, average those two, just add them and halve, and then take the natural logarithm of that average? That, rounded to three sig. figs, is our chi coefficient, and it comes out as 2.86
